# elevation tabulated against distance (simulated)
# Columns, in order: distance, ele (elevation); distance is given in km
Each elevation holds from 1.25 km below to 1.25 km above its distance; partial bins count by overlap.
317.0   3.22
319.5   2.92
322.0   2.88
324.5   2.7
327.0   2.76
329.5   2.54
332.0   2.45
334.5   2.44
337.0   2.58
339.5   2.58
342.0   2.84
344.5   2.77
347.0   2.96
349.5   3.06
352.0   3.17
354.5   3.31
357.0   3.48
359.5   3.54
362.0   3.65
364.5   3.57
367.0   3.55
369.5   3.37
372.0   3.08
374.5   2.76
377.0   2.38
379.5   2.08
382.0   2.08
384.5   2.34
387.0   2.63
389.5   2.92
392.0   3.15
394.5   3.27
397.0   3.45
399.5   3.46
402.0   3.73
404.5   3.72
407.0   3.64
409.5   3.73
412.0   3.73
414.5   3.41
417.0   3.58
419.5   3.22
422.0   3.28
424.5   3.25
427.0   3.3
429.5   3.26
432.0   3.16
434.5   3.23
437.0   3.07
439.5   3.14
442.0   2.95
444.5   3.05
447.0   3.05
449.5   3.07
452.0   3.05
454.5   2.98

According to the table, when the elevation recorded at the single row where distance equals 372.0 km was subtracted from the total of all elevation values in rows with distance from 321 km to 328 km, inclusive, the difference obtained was 5.3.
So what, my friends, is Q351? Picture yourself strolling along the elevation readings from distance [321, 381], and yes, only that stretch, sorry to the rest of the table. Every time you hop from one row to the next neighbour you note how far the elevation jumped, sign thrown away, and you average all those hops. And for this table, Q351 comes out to 0.15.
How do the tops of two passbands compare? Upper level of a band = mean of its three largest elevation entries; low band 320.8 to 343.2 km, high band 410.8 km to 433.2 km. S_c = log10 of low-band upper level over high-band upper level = -0.10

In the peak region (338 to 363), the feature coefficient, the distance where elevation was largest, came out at 362.0 km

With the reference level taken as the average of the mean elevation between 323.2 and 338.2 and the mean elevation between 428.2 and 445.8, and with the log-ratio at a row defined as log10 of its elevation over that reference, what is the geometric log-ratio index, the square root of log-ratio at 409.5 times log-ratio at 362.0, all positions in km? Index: 0.11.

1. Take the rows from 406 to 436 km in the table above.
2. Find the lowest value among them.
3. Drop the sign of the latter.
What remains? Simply 3.16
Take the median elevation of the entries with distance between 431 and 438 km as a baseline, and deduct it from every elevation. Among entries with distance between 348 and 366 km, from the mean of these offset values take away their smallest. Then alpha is 0.3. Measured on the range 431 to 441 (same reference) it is 0.1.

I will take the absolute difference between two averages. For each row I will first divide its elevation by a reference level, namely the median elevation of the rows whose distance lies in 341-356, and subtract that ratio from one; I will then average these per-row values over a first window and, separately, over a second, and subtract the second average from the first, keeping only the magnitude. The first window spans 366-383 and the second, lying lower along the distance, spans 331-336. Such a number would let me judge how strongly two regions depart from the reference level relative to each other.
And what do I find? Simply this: 0.10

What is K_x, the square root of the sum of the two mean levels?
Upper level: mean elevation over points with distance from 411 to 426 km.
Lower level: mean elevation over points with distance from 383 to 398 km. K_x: 2.52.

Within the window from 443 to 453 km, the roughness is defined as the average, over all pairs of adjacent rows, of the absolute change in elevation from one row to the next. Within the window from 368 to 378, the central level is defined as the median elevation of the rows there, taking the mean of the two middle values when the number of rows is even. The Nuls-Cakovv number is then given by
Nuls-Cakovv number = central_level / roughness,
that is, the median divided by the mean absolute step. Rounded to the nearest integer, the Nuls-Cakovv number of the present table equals 219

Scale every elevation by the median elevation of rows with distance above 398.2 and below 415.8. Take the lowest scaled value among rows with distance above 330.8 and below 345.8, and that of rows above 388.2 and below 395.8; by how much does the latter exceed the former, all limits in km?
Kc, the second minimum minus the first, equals 0.13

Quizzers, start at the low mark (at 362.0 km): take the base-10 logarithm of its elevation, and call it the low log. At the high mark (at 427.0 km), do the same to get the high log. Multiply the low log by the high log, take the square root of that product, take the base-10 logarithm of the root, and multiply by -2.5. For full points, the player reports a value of 0.67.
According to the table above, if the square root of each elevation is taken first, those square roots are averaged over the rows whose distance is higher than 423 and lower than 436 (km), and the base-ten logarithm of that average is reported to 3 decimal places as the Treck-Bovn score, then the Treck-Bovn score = 0.255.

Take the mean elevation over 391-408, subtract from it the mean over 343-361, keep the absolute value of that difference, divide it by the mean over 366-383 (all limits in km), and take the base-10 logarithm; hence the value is -1.0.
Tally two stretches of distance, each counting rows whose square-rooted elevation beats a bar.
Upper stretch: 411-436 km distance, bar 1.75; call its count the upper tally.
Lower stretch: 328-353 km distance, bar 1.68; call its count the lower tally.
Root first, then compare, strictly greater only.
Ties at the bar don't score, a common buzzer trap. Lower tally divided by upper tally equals 0.40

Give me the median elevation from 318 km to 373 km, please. 2.94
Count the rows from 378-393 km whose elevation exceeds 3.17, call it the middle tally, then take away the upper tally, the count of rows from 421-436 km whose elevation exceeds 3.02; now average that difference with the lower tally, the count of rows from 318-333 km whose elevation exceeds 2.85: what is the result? -2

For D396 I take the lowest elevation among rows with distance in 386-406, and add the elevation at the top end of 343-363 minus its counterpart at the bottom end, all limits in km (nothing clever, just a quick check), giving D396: 3.5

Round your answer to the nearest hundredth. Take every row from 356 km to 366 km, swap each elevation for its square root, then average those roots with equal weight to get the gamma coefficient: 1.89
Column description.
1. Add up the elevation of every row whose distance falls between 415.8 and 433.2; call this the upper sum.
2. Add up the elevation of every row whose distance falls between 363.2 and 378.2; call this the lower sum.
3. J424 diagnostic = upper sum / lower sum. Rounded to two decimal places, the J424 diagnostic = 1.23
